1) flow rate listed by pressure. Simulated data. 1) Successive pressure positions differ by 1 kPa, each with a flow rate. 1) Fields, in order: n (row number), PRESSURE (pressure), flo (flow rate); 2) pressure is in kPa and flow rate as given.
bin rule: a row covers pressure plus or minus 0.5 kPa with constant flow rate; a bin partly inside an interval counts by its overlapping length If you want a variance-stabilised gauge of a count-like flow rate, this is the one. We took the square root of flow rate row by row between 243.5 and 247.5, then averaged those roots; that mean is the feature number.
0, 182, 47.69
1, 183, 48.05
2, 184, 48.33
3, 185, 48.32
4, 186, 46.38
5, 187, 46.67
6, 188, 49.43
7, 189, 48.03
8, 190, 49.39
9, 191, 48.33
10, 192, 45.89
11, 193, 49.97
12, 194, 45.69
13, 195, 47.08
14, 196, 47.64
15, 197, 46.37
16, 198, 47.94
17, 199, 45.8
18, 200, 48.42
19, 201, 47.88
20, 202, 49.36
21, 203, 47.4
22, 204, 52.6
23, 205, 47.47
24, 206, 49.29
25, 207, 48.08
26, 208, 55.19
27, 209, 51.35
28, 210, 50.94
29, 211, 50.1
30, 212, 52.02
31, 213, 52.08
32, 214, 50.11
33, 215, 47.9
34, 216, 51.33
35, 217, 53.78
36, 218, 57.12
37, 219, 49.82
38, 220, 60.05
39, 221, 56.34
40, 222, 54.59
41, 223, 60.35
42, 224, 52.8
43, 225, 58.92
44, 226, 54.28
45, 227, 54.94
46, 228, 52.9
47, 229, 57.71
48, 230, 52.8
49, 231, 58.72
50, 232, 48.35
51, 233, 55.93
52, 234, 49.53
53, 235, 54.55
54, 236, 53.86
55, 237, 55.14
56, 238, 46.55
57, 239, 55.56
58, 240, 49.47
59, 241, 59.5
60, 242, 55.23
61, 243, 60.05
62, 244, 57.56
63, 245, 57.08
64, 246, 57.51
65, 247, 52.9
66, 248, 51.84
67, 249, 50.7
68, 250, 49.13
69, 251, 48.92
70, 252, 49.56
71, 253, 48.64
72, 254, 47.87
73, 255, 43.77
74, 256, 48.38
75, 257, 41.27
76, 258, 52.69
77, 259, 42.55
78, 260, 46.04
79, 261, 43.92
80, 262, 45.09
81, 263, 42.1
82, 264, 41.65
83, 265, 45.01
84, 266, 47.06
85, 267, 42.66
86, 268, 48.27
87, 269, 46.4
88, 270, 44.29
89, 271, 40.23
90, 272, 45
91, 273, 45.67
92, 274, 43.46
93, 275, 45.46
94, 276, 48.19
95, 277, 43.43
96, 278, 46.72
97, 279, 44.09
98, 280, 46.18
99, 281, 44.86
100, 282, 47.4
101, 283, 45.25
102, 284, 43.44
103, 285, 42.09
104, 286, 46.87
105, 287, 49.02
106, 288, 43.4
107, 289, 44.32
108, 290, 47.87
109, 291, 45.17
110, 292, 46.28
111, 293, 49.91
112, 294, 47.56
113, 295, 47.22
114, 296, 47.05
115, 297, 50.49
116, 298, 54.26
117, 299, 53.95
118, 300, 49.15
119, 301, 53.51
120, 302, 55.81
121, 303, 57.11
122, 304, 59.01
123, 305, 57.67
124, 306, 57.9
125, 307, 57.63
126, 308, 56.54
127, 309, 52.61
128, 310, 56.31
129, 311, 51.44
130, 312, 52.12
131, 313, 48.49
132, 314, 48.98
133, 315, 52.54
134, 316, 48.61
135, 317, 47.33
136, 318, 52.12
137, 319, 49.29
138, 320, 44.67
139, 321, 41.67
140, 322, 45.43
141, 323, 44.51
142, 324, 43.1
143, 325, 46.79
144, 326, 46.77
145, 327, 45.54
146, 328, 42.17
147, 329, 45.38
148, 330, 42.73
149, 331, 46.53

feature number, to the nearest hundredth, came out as 7.50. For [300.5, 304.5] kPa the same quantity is 7.51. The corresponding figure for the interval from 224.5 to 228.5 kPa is 7.43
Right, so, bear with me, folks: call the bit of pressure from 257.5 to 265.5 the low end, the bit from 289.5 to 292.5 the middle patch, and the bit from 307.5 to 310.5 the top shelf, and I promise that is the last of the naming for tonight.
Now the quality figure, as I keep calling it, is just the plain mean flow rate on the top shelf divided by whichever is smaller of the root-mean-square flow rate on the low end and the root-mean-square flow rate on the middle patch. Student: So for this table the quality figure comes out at 1.23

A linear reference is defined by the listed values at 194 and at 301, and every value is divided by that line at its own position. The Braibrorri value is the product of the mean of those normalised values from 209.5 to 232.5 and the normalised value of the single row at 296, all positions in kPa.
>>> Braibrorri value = 1.0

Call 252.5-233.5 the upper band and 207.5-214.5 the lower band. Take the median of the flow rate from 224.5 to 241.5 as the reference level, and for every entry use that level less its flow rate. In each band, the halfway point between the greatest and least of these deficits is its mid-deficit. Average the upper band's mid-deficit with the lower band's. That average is 2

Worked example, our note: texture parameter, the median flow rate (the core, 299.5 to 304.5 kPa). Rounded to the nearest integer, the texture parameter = 56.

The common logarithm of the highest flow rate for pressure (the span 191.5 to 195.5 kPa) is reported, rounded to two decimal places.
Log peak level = 1.70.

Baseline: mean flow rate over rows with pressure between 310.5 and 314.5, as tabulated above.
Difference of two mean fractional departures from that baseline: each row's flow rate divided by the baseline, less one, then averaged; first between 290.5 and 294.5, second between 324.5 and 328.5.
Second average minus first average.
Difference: -0.04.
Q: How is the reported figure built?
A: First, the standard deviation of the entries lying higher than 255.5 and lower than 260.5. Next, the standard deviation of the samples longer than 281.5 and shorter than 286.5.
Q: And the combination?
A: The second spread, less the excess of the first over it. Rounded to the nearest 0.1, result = -0.1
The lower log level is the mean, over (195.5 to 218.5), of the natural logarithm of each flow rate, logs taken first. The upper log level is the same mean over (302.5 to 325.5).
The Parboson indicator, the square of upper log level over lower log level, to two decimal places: 1.01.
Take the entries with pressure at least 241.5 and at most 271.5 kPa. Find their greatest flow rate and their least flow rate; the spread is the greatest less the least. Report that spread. 20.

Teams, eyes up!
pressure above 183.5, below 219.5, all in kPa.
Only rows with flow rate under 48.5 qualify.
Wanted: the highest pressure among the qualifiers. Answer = 215 kPa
